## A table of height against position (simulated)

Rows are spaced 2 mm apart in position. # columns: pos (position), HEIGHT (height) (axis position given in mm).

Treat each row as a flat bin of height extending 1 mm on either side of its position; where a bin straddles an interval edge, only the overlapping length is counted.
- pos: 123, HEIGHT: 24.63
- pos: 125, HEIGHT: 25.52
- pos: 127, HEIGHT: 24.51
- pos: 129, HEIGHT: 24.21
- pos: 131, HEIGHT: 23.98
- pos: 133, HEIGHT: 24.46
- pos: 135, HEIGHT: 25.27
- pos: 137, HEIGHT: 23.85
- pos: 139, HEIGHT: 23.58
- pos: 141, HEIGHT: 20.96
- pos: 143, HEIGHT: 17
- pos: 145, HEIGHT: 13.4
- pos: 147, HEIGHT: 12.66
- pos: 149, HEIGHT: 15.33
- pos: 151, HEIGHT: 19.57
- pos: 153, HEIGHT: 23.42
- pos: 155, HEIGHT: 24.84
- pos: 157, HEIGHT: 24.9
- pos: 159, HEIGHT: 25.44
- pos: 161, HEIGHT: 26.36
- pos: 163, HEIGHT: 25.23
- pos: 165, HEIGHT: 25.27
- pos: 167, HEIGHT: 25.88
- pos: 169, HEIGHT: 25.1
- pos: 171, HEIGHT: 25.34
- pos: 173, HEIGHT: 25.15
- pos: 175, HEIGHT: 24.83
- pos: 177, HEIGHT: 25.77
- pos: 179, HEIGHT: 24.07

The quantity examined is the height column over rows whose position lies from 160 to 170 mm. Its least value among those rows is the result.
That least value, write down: 25.1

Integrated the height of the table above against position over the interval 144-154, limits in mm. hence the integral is 169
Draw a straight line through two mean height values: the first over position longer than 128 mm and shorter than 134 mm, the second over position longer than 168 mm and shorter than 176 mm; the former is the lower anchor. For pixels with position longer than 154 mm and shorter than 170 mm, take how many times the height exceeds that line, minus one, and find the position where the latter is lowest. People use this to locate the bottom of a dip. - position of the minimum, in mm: 169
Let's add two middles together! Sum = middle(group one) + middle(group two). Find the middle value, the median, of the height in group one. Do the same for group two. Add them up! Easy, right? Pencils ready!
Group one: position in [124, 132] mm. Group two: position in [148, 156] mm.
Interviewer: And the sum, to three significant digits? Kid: 45.9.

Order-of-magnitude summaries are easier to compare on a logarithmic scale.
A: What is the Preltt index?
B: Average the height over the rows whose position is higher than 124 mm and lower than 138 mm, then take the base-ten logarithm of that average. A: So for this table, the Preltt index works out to 1.39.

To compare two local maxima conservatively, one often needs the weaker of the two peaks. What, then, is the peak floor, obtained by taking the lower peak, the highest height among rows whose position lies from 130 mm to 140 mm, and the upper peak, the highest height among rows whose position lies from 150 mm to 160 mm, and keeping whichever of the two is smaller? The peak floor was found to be 25.3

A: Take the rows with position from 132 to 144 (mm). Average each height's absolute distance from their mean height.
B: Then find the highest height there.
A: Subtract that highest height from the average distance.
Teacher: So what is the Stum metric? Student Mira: -22.9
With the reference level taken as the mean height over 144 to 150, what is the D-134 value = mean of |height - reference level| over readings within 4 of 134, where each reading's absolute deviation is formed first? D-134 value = 10.6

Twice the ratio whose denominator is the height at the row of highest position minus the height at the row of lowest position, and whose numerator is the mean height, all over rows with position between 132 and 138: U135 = -80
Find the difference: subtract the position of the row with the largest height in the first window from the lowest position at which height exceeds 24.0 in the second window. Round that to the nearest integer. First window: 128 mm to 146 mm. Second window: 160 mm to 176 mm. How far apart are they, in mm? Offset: 26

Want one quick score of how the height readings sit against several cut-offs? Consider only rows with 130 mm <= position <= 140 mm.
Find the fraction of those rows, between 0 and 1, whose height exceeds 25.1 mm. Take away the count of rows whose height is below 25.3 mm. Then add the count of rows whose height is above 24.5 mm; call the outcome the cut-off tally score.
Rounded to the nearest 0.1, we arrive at -3.8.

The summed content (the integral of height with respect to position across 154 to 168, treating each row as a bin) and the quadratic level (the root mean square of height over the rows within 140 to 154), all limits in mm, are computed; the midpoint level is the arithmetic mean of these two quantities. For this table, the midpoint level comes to 186.9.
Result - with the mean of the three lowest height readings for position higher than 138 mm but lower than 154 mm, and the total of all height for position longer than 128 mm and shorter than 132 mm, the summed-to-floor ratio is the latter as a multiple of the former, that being 3.5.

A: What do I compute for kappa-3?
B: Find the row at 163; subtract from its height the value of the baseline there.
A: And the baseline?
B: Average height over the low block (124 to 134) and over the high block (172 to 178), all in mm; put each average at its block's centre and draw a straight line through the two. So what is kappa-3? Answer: 0.2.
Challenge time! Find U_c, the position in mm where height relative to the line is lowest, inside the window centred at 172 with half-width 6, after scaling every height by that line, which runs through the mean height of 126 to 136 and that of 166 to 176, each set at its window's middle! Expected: 175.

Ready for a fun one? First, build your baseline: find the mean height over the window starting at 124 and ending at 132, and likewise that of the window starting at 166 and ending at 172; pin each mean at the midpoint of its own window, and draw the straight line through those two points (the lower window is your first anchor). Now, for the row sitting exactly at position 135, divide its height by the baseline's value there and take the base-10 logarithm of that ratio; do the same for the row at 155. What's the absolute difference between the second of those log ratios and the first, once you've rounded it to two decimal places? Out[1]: 0.01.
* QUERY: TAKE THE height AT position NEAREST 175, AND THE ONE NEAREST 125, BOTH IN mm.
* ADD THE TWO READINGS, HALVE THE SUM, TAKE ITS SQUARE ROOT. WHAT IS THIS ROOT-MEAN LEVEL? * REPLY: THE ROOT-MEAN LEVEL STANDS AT 5.0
